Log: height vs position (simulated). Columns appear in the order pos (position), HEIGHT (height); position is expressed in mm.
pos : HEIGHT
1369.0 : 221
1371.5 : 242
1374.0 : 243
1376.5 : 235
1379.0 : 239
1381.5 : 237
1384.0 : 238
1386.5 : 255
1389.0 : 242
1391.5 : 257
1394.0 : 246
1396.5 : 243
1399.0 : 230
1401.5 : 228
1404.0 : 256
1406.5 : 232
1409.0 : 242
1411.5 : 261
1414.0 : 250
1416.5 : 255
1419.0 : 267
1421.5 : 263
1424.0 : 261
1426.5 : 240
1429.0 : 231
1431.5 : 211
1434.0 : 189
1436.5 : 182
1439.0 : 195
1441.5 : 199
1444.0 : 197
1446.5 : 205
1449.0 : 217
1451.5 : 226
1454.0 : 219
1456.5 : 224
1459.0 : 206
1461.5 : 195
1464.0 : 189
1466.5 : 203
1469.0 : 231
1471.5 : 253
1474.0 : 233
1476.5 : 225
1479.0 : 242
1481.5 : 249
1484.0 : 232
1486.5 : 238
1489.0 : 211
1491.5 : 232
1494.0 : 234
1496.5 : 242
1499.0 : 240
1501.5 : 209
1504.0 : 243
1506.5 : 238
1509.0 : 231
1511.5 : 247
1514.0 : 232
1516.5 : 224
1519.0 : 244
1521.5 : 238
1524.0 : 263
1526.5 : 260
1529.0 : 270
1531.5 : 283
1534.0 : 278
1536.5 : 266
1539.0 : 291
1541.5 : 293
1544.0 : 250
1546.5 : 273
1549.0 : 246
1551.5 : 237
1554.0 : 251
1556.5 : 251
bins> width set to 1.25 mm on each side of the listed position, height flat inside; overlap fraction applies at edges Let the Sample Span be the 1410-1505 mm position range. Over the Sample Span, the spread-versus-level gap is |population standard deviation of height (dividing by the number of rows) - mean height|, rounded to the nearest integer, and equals 203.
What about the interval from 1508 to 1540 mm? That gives 235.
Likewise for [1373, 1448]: 211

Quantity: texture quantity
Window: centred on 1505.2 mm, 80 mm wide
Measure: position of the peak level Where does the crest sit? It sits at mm 1541.5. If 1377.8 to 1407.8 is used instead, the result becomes 1391.5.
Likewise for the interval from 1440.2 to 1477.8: 1471.5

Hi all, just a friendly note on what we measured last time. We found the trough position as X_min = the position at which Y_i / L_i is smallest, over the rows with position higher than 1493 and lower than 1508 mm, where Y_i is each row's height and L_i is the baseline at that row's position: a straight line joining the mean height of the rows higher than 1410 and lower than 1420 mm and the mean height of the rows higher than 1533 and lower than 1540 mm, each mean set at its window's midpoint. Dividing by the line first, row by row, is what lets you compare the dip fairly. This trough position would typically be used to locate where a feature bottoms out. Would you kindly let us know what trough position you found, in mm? 1501.5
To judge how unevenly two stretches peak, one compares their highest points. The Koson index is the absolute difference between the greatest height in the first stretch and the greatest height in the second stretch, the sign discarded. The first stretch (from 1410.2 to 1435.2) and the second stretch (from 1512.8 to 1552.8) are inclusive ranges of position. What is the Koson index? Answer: 26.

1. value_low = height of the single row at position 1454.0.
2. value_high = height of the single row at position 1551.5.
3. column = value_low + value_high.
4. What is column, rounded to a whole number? 456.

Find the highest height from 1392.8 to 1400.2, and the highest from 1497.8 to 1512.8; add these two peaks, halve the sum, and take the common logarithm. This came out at 2.39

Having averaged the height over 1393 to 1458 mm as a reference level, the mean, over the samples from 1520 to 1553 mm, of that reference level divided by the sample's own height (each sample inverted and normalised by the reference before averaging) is 0.87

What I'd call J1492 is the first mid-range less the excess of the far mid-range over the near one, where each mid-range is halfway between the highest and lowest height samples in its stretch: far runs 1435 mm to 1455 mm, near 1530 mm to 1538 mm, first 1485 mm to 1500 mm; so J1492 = 297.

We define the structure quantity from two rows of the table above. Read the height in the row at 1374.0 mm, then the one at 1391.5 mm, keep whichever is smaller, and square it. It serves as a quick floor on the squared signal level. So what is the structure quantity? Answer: 59049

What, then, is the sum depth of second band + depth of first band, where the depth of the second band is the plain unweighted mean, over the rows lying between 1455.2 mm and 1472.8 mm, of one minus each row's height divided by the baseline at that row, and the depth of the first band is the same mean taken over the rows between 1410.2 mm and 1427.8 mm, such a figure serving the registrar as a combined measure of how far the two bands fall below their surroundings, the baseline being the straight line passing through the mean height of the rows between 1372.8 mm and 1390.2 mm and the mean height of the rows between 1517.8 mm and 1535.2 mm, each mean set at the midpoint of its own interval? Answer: 0.11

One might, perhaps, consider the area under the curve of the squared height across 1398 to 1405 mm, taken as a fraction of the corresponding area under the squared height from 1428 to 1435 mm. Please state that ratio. 1.3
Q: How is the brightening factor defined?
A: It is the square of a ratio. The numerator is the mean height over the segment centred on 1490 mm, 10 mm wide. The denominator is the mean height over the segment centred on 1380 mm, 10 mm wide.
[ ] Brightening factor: 0.93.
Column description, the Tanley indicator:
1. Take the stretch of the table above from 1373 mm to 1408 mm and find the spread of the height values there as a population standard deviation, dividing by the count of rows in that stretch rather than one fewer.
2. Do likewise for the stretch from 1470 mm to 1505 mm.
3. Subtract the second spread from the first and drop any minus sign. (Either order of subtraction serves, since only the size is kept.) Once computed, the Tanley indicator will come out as 3.2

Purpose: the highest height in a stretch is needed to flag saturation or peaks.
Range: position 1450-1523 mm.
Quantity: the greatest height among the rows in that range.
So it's 253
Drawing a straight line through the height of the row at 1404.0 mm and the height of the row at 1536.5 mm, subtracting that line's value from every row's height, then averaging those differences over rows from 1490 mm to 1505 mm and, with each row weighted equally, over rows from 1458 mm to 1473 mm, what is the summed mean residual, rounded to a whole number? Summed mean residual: -78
